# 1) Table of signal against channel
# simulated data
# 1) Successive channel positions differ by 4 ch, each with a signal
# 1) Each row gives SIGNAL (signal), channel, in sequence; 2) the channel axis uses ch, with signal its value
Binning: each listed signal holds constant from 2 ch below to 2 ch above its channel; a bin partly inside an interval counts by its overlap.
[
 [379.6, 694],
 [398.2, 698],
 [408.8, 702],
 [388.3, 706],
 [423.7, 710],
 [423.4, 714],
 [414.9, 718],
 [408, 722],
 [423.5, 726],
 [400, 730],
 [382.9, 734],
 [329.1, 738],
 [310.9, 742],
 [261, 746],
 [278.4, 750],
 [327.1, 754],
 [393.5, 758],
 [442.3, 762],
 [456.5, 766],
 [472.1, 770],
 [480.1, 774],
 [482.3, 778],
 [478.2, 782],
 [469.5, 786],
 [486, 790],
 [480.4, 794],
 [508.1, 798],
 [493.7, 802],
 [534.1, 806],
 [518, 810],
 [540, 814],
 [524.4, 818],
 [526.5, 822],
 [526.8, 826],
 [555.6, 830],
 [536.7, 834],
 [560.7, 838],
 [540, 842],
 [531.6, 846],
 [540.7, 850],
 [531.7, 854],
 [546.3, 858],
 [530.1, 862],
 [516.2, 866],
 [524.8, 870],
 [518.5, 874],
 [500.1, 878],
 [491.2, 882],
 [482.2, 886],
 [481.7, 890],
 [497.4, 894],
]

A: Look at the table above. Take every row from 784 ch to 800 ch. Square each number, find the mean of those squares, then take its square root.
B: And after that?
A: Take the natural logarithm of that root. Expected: 6.19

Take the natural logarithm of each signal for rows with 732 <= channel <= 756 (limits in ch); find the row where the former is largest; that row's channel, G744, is 734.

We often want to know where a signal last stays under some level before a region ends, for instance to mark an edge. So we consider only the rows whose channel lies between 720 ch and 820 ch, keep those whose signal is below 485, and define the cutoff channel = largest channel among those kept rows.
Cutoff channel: 794 ch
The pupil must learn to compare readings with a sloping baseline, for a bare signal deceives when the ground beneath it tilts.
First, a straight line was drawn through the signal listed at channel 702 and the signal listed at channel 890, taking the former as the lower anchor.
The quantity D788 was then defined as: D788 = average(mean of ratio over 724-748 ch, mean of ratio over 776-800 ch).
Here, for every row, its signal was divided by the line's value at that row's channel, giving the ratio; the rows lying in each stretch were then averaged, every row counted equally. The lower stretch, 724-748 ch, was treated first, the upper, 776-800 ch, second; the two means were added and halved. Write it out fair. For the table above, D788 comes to 0.96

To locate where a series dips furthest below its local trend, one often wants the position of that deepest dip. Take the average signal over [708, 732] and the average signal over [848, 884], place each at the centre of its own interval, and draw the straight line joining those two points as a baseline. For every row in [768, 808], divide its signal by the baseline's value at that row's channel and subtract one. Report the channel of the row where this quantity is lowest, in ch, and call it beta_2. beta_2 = 786 ch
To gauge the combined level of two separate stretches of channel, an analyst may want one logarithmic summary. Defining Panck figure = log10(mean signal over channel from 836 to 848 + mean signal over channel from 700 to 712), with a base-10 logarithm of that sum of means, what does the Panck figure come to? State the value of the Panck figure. 2.98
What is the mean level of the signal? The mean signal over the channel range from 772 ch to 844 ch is 513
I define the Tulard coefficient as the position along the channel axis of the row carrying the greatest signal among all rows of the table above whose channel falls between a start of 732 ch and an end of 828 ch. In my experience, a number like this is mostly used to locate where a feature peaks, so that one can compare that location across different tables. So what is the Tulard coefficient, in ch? 814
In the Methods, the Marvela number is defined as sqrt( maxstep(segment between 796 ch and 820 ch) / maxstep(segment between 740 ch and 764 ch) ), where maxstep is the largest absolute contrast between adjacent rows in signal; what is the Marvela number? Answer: 0.8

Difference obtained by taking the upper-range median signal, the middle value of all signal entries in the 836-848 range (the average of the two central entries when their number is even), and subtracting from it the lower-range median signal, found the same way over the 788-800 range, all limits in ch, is 54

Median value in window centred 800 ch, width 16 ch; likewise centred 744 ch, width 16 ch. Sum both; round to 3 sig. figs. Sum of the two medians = 796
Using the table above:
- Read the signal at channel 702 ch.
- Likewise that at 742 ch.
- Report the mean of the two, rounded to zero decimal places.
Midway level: 360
